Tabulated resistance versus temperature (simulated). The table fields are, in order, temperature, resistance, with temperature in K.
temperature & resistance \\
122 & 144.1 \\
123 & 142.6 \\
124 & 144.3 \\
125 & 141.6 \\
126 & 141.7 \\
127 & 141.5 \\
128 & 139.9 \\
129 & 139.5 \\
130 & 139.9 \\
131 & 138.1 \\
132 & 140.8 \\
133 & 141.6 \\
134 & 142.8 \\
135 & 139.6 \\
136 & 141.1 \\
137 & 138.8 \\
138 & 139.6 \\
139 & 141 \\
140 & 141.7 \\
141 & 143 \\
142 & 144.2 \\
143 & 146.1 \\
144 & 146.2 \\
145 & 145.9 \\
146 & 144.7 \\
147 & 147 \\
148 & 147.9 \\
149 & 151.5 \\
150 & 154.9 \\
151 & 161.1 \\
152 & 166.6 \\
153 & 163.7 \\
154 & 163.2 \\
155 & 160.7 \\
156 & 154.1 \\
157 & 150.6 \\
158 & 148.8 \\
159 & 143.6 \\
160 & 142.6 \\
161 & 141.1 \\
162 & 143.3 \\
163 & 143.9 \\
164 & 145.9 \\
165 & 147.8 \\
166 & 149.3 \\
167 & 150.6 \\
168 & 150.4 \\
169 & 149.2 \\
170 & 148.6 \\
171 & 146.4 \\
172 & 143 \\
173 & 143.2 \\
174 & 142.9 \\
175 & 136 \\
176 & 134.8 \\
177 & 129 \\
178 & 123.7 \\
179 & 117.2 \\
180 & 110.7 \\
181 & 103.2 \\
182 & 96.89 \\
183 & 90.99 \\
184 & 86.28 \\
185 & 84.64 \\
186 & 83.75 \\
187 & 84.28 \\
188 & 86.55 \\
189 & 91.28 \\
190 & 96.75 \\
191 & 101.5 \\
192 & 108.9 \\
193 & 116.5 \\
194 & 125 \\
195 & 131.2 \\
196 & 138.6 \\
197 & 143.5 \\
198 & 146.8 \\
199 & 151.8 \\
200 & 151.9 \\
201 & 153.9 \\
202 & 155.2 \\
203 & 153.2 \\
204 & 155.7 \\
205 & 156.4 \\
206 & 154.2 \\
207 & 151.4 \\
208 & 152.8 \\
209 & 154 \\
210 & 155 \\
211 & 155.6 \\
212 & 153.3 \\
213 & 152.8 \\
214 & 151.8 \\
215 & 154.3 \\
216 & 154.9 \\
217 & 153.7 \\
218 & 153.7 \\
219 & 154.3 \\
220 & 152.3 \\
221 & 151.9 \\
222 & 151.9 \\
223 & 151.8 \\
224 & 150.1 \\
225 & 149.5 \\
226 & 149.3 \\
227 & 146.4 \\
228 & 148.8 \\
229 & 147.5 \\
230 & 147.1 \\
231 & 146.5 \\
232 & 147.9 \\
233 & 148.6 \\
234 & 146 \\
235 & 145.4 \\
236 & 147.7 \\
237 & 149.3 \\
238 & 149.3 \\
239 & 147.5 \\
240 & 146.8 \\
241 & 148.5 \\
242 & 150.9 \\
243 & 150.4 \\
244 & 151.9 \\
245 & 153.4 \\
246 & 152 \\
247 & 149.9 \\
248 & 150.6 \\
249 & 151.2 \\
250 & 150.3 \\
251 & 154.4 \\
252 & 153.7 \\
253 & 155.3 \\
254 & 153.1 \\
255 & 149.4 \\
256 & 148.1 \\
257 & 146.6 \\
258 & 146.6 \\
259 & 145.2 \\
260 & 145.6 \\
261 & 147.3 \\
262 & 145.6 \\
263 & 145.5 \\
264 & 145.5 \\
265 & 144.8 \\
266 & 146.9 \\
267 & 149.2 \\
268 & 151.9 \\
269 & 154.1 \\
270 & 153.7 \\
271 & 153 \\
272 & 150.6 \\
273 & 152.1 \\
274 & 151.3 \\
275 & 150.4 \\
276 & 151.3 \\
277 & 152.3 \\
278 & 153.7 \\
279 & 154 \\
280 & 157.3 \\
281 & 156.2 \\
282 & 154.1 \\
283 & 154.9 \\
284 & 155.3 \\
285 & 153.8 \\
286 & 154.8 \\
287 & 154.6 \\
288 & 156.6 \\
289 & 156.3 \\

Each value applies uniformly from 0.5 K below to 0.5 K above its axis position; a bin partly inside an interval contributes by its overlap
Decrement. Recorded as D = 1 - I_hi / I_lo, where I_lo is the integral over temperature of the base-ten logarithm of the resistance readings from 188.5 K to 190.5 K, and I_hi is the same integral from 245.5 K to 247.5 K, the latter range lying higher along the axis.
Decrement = -0.104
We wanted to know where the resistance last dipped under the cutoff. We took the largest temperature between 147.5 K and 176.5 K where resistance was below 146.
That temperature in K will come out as 176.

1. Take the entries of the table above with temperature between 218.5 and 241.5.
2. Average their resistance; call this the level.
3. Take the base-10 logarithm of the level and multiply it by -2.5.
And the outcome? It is -5.43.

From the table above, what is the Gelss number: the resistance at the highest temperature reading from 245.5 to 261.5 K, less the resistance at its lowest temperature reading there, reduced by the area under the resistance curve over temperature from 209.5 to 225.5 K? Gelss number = -2452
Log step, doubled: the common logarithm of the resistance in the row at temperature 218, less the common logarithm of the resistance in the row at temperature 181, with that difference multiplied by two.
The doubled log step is 0.35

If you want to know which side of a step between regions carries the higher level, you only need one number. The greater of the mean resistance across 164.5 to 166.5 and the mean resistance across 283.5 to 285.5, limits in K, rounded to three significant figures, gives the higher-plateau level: 155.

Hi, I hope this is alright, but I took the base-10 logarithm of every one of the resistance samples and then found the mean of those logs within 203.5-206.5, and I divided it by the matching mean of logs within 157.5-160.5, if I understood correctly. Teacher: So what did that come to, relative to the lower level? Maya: 1.01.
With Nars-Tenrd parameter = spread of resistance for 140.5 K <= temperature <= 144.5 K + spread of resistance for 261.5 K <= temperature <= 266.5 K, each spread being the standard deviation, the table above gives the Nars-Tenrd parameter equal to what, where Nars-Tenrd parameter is 2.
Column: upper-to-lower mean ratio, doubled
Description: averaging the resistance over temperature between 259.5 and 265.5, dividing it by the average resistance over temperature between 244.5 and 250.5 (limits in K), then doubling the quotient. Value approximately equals 1.9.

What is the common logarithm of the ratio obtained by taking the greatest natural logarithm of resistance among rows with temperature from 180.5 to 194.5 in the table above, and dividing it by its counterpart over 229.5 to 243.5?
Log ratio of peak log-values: -0.017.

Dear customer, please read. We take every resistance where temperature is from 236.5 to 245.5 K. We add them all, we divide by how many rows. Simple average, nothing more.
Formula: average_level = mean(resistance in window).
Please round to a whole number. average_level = 150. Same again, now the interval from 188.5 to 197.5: 117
